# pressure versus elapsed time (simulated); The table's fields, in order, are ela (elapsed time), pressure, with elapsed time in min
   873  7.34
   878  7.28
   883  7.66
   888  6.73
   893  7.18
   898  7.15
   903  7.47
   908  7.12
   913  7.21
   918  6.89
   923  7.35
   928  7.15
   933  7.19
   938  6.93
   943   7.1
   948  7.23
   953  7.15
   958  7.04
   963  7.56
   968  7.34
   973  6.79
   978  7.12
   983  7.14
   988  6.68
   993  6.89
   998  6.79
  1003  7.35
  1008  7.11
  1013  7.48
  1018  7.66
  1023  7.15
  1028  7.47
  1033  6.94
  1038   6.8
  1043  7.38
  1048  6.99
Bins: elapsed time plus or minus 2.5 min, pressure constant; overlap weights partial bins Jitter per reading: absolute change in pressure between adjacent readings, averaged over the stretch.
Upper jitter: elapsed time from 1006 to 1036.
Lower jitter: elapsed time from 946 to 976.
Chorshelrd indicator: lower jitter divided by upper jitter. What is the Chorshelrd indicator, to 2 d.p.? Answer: 0.77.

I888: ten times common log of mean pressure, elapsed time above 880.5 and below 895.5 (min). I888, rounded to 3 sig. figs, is 8.57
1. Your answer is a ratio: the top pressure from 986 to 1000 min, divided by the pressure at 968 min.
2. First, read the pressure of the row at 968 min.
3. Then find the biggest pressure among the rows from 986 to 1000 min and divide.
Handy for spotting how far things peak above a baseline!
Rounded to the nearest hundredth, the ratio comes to 0.94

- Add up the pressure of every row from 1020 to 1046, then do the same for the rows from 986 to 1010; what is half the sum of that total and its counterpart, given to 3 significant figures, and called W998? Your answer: 35.3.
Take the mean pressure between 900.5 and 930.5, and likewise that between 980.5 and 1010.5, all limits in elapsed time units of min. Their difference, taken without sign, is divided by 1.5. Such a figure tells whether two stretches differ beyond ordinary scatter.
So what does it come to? 0.14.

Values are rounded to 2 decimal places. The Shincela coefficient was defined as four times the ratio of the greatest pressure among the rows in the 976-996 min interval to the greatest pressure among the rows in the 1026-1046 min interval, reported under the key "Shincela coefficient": 3.82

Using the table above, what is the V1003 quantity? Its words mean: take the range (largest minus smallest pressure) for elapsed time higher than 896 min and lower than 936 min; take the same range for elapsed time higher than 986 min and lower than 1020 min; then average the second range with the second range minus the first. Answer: 0.7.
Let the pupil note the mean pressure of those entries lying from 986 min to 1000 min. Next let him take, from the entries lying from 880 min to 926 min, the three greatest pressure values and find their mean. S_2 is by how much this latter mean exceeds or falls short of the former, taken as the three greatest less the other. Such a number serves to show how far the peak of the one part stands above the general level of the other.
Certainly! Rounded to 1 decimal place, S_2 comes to 0.7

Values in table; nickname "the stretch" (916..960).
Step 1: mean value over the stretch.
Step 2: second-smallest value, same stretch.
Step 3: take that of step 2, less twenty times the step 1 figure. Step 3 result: -135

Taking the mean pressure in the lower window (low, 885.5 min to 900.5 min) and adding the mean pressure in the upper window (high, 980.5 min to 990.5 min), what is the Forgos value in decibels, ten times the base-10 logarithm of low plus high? 11.4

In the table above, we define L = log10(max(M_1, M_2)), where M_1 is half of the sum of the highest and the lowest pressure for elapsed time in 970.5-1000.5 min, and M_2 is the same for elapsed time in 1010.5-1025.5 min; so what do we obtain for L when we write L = 0.870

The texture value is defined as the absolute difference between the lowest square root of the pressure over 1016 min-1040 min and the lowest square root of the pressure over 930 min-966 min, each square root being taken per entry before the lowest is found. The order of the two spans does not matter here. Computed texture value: 0.025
